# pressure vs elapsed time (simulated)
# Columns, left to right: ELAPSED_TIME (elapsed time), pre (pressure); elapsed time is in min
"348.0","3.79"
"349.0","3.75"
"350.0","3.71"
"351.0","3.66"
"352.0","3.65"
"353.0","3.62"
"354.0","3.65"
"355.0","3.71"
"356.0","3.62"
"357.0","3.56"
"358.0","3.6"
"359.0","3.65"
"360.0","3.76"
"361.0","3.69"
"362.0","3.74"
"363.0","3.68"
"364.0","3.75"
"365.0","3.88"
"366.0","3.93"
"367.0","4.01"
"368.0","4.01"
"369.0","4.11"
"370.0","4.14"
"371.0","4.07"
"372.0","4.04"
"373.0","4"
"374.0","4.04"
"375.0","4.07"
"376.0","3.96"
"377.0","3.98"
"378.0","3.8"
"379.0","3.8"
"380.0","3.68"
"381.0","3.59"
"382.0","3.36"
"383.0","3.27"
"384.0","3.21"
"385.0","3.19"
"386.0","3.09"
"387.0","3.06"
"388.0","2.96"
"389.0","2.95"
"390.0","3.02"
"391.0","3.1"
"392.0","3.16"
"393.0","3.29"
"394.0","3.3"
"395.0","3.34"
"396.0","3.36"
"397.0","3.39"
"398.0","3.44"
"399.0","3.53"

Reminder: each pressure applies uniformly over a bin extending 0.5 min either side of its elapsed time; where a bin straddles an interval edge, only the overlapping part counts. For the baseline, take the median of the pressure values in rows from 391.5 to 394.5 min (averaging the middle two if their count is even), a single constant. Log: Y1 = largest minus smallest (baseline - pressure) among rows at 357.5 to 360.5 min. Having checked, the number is 0.16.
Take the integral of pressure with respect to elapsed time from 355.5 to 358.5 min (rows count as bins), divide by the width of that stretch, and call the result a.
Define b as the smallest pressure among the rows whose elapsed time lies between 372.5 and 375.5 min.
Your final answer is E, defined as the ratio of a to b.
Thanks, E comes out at 0.90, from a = 3.59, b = 4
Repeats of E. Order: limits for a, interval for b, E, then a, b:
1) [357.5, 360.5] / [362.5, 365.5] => 1.00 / 3.67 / 3.68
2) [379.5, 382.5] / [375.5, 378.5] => 0.93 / 3.54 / 3.8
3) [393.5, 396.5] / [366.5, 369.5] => 0.83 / 3.33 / 4.01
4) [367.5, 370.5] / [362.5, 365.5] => 1.11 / 4.09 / 3.68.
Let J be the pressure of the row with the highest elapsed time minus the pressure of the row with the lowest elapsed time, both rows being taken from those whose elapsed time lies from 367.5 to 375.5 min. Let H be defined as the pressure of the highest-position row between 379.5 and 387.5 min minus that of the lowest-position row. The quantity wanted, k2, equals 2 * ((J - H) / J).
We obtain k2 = 23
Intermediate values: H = -0.62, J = 0.06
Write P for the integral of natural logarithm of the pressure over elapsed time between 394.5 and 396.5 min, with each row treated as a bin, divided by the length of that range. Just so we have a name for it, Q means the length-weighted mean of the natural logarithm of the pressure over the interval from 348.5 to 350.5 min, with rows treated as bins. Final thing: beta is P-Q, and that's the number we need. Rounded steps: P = 1.21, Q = 1.32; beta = -0.11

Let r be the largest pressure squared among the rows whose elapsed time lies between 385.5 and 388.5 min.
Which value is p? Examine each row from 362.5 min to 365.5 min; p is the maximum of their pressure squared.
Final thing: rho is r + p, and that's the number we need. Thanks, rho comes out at 24.6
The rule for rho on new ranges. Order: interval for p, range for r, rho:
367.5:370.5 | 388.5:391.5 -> 26.7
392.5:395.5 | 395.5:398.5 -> 23.0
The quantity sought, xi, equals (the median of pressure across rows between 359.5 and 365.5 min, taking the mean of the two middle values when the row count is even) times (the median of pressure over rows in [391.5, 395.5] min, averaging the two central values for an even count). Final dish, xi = 12.3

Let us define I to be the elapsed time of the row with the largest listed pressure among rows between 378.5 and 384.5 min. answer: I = 379.0 min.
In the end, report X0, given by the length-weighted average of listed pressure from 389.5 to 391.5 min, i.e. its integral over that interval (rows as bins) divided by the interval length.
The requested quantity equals 3.06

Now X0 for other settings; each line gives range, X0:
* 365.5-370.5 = 4.04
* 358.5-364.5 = 3.71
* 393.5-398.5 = 3.37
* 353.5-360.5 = 3.65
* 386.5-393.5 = 3.08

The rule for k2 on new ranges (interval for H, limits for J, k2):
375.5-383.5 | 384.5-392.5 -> -44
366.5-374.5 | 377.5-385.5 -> 2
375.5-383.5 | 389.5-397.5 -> 6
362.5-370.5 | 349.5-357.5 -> 8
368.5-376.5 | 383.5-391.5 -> -1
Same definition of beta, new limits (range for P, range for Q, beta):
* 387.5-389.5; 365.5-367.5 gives -0.30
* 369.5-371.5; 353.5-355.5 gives 0.11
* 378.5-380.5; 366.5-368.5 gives -0.07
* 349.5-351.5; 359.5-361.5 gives -0.01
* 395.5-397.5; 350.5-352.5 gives -0.08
